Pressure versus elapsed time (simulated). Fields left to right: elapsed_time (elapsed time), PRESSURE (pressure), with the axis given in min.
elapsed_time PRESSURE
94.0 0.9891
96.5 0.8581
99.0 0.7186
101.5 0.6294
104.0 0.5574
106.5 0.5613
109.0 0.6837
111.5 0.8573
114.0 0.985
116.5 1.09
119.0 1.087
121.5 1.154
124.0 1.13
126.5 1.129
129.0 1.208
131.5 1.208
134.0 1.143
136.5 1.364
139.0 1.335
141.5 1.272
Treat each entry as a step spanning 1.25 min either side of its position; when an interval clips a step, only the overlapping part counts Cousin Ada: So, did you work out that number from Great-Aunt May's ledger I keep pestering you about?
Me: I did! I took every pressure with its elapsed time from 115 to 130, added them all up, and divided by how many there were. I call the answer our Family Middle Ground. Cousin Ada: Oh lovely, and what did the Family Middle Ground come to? 1.13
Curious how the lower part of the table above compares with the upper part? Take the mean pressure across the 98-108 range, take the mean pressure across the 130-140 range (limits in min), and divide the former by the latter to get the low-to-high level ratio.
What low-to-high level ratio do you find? 0.49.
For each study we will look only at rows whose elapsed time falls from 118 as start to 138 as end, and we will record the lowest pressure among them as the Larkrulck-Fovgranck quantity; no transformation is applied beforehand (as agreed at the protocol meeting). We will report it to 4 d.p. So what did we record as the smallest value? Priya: 1.0870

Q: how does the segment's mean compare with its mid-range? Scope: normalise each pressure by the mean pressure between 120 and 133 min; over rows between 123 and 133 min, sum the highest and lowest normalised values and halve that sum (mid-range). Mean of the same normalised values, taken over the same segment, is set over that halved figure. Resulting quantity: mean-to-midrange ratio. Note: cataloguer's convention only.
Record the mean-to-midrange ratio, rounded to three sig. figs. 1.00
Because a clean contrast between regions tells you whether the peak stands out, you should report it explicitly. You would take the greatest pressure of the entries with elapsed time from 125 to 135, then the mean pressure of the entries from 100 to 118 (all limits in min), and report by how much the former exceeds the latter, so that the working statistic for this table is 0.44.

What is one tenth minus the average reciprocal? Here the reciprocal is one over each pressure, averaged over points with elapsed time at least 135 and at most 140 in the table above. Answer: -0.6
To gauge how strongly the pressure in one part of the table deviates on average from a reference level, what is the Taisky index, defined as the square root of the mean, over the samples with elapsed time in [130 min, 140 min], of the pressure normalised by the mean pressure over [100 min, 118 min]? 1.28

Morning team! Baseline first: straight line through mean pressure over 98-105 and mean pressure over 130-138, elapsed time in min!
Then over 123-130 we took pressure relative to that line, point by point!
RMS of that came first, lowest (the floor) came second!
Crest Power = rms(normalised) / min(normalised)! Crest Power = 1.02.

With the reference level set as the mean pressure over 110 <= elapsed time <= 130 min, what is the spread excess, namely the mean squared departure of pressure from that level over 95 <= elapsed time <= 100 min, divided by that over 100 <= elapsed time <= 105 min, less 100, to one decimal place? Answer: -99.6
